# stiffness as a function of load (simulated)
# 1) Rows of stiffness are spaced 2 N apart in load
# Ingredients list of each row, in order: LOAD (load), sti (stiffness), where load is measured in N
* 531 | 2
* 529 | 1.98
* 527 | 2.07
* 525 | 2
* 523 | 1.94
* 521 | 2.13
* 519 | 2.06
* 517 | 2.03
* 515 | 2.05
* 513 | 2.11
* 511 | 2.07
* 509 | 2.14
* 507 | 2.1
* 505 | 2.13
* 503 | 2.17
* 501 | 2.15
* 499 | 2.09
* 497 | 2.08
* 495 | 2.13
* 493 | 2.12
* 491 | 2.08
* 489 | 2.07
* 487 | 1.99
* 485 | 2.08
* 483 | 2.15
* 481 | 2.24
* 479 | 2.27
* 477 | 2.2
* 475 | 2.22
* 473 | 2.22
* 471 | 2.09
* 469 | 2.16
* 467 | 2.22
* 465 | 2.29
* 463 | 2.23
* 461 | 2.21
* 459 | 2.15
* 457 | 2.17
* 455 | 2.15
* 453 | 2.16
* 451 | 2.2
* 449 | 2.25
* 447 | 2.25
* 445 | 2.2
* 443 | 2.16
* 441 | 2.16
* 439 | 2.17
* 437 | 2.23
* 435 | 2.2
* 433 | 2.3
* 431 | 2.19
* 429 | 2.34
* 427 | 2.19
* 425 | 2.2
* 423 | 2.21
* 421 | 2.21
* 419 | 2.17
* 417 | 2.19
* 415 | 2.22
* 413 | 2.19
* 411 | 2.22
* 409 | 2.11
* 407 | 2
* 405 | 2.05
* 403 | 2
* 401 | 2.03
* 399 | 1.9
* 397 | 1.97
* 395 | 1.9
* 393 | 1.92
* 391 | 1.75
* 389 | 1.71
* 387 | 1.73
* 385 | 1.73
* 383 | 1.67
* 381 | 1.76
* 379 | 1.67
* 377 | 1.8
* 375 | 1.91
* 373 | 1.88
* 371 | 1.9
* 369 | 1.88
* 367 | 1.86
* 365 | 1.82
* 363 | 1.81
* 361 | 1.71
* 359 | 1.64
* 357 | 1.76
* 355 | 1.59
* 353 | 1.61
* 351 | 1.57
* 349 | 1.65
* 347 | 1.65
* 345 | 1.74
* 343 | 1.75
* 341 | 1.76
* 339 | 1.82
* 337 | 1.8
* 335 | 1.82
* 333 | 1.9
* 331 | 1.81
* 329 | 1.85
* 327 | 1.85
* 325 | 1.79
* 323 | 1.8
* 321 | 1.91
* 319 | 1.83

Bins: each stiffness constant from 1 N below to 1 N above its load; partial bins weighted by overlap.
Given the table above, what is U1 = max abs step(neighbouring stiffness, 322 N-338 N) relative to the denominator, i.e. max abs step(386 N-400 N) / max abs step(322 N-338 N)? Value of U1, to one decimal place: 1.9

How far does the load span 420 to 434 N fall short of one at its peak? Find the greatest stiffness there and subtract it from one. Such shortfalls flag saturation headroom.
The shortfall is -1.3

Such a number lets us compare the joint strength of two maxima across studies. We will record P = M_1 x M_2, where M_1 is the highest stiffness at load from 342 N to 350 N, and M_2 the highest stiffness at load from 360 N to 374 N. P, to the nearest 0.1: 3.3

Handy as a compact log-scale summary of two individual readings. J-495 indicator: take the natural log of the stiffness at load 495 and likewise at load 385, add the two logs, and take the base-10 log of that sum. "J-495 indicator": 0.115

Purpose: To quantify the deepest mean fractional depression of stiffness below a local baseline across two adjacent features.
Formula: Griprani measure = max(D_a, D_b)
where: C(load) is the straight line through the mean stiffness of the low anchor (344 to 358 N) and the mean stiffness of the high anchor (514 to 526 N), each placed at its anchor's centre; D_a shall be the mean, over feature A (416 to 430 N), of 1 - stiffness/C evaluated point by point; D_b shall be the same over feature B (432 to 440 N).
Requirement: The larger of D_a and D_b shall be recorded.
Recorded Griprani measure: -0.206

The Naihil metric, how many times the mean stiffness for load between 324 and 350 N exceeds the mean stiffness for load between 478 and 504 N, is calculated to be 0.840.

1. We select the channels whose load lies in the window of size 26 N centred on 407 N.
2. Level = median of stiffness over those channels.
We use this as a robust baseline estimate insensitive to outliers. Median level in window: 2.05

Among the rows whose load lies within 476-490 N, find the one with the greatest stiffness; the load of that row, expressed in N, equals 479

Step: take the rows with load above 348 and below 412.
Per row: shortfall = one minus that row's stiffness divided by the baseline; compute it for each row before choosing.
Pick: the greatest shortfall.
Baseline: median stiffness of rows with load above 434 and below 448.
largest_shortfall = 0.29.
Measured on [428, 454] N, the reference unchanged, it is 0.02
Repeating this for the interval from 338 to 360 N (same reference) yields 0.29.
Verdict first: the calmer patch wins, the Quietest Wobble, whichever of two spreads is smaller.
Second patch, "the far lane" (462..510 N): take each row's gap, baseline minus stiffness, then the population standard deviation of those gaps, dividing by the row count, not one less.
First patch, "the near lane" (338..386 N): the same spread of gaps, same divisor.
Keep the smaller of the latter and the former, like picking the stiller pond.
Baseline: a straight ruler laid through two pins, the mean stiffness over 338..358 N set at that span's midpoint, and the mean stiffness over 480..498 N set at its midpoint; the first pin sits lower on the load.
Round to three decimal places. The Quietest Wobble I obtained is 0.095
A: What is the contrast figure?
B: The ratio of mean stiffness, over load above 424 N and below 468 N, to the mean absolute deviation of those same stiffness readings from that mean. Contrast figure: 57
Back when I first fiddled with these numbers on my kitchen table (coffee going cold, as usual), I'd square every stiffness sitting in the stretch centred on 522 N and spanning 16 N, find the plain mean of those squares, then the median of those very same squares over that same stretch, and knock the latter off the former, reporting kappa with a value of -0.03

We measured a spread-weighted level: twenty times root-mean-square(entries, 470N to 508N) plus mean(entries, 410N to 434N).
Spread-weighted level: 45.0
